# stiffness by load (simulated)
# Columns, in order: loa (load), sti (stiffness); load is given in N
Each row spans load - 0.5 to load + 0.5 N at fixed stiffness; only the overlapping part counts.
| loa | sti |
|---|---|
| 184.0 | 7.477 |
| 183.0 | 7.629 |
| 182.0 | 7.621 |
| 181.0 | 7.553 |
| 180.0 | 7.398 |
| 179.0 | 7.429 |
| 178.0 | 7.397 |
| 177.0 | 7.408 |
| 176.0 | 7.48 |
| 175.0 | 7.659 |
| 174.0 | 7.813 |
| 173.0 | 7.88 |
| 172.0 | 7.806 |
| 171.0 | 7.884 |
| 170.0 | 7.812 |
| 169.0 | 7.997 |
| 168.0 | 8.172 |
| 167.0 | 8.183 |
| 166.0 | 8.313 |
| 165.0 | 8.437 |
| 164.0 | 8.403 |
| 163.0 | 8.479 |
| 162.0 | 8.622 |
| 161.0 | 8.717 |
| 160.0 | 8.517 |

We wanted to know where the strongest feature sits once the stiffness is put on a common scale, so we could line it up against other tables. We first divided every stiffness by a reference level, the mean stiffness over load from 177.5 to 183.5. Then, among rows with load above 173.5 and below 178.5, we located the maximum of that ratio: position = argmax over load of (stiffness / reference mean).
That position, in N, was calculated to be 174.0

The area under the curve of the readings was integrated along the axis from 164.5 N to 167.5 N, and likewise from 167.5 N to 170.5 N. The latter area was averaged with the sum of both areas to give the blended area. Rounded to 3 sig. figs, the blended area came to 36.4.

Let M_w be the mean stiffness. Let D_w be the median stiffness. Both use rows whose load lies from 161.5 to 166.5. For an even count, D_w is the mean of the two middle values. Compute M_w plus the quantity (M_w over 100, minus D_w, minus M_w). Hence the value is -8.4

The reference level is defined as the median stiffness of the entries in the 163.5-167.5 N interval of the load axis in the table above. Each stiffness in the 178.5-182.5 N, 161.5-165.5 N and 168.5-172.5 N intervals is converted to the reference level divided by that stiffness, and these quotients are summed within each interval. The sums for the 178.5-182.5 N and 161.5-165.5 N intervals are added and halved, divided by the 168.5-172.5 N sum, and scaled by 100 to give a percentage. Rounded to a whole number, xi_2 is 99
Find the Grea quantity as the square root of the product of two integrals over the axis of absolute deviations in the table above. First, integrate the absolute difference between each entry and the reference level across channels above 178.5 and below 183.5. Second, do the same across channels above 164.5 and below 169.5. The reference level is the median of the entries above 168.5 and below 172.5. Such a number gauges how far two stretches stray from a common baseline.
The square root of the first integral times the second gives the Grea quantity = 1.7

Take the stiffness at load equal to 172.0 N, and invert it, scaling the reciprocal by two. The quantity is 0.256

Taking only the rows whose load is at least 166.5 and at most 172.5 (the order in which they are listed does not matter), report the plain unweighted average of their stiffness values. 8.0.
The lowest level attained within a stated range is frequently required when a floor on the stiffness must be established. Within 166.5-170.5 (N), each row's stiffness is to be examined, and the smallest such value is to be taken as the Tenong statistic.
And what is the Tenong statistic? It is 7.812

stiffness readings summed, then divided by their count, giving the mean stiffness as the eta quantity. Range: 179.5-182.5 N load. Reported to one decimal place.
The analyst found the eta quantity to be 7.5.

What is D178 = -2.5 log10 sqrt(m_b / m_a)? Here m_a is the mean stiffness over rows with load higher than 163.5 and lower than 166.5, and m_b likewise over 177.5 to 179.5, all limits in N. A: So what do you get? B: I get 0.07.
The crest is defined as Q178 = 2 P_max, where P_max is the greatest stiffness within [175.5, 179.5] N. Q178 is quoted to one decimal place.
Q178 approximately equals 15.0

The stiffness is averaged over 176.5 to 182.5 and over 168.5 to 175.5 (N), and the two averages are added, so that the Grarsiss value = 15.3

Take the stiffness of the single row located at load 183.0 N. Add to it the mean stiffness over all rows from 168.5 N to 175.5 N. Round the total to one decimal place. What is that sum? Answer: 15.5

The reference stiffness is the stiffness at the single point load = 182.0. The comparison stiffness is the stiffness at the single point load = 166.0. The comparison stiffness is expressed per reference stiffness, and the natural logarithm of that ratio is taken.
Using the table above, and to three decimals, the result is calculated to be 0.087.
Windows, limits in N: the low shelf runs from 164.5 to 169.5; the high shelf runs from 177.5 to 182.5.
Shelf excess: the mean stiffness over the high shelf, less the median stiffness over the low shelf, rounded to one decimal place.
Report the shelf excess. -0.7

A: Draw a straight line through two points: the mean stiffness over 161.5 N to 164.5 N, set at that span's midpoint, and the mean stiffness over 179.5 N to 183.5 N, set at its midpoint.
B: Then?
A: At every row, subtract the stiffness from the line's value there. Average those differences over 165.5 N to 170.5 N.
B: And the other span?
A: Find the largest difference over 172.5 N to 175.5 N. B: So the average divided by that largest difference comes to 0.66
